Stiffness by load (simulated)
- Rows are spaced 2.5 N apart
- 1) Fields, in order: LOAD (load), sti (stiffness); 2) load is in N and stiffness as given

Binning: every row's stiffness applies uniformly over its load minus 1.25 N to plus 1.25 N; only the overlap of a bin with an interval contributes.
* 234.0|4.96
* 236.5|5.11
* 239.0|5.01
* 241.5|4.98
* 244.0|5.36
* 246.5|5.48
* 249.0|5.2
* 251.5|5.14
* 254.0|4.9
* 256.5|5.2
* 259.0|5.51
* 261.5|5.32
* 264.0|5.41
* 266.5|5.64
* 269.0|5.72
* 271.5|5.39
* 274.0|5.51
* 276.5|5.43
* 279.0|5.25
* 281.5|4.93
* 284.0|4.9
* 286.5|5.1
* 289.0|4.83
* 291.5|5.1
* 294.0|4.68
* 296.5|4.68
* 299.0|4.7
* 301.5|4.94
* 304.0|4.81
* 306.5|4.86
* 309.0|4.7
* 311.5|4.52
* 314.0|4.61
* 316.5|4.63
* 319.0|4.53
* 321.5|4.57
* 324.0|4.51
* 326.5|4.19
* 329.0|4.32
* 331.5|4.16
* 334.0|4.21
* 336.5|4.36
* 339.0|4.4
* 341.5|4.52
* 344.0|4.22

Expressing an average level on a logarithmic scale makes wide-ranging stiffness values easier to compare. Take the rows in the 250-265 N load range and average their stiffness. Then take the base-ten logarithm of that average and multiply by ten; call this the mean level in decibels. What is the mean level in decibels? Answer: 7.20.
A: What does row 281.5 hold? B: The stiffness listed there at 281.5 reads 4.93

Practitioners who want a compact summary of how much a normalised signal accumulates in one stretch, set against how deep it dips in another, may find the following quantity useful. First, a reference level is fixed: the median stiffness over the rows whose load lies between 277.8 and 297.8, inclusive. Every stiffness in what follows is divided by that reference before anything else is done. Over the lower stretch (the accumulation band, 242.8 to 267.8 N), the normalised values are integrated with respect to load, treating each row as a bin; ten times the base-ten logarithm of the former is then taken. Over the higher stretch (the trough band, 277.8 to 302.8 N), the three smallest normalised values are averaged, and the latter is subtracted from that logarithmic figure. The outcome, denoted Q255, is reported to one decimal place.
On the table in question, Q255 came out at 13.4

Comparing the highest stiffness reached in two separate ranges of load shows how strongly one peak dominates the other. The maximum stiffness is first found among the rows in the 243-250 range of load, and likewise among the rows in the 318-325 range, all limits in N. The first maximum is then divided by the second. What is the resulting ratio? 1.20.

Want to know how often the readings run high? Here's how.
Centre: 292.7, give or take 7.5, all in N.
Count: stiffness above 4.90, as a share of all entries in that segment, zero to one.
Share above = 0.3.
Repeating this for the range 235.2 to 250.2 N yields 1.0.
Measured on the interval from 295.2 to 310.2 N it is 0.2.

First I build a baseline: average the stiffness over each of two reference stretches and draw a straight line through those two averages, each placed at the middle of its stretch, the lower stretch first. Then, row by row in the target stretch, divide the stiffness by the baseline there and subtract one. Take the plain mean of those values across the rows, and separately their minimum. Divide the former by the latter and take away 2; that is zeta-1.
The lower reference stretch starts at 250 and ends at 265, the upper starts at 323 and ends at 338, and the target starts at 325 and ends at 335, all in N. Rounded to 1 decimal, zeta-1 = -1.5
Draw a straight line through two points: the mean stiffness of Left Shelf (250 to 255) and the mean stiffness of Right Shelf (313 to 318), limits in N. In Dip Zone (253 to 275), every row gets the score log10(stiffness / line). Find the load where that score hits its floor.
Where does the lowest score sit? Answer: 254.0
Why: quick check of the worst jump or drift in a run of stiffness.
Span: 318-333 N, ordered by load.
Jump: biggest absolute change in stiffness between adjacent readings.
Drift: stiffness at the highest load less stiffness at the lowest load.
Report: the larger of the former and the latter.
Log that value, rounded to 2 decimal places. 0.32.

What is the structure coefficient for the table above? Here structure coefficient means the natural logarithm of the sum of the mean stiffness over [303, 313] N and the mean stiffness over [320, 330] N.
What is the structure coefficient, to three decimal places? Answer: 2.210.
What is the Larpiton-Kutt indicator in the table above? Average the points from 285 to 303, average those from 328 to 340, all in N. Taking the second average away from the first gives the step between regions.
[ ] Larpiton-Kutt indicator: 0.6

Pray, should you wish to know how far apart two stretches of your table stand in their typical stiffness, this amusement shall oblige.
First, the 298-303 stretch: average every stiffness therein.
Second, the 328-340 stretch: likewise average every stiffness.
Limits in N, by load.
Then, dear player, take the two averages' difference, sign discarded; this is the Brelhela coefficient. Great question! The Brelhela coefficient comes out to 0.5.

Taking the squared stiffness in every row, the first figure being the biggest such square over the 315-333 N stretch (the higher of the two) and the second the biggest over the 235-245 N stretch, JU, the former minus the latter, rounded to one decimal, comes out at -7.3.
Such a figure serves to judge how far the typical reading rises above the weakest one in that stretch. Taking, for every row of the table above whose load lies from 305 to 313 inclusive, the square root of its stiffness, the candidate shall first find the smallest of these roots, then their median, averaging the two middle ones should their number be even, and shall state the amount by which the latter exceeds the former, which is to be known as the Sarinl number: 0.0419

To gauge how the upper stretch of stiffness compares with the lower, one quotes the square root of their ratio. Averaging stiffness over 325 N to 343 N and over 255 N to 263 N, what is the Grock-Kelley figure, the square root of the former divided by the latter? 0.90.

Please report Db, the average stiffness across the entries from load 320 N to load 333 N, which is 4.35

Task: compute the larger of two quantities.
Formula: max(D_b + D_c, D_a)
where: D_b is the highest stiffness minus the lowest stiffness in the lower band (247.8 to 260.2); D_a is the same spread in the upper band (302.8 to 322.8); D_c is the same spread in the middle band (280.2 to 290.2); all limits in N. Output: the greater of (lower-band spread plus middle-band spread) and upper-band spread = 0.88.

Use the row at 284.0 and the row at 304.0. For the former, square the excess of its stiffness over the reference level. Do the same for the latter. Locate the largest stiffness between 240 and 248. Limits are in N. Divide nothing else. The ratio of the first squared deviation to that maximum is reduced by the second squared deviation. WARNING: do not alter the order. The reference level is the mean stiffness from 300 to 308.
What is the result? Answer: 0.00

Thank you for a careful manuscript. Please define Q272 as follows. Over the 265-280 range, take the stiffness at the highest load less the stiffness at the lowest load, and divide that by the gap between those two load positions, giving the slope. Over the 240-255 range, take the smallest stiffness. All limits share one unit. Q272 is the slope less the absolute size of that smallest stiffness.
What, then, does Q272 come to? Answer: -4.93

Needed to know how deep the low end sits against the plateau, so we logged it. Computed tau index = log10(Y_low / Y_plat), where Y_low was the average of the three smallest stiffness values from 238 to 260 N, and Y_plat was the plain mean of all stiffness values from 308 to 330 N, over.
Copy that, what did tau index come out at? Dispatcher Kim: 0.04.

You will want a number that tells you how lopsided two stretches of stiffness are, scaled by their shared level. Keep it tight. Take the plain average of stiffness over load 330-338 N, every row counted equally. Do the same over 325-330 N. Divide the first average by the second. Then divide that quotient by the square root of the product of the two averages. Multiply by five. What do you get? 1.17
